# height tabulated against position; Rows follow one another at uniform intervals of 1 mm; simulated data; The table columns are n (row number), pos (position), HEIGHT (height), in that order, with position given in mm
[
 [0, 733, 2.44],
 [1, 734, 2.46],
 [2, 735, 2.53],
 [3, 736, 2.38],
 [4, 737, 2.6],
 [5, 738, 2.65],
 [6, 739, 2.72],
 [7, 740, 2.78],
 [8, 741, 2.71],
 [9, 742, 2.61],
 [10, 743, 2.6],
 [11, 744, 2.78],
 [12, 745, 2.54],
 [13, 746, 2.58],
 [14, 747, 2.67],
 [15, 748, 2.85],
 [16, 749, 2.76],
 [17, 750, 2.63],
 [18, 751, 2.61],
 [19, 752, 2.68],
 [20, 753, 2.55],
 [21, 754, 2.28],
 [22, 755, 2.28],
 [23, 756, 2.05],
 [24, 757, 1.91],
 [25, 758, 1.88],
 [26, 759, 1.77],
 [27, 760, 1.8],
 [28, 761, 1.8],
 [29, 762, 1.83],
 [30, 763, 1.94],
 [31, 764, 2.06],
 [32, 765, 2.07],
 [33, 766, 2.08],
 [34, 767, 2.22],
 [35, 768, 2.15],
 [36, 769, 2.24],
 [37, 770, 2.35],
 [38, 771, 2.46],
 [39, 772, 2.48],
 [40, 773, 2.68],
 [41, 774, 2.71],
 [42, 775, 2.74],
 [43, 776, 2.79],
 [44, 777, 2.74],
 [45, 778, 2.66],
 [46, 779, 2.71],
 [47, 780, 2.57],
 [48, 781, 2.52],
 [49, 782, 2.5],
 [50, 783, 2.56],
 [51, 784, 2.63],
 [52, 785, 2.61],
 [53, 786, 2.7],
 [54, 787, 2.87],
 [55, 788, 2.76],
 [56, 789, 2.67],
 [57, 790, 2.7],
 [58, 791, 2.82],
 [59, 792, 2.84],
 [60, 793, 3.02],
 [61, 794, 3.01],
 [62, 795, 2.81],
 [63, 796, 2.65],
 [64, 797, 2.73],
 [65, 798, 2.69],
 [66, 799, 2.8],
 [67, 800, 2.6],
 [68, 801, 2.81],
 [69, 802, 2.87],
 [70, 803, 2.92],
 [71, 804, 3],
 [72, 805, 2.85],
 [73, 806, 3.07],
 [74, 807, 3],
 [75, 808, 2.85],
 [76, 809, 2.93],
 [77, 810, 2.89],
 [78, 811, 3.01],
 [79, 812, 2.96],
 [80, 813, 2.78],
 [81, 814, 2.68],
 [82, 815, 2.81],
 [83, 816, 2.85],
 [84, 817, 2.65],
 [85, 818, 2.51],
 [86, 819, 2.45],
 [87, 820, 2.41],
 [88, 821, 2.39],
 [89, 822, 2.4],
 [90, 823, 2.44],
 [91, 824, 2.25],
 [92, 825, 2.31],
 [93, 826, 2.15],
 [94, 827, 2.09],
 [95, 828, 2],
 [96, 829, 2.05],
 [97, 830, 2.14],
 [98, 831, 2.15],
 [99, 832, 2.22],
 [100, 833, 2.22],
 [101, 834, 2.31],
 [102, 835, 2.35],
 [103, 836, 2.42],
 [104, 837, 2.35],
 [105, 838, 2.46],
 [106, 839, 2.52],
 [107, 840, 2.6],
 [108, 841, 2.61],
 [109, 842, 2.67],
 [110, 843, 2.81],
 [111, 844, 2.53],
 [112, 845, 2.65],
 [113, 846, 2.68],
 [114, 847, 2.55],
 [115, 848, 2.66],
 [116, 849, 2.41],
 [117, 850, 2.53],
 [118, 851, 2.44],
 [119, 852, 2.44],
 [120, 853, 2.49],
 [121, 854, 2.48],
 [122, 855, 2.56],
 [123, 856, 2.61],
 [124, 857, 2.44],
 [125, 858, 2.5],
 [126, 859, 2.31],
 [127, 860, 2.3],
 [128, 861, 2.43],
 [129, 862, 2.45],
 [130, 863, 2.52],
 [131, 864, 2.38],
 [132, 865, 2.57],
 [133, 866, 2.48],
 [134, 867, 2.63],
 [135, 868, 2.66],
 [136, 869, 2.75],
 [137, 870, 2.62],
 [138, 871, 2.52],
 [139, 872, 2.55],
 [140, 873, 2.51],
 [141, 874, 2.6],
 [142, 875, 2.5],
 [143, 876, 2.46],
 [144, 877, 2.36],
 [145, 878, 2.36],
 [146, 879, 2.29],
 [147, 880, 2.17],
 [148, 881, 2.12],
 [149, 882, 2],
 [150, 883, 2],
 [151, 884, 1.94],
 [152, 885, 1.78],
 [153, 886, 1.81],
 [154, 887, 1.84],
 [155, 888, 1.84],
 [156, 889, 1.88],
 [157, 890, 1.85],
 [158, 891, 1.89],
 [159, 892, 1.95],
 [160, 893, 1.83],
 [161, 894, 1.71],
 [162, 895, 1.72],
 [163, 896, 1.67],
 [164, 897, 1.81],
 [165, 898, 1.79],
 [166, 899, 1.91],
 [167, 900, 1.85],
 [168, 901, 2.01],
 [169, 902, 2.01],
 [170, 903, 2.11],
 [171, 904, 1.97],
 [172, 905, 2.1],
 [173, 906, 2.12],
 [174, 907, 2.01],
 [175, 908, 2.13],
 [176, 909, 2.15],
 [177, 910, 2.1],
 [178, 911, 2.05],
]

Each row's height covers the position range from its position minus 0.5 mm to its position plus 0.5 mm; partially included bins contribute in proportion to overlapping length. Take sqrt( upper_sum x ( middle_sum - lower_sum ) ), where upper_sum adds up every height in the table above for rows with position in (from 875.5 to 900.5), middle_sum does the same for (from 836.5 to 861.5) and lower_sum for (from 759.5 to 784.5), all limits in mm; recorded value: 13.5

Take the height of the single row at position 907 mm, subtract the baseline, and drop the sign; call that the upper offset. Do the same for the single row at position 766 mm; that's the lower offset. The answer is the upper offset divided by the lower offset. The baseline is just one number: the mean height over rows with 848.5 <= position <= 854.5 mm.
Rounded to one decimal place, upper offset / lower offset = 1.2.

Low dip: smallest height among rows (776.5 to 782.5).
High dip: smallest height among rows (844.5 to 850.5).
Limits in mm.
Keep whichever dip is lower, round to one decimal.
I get 2.4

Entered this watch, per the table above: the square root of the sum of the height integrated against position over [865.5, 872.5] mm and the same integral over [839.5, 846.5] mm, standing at 6.06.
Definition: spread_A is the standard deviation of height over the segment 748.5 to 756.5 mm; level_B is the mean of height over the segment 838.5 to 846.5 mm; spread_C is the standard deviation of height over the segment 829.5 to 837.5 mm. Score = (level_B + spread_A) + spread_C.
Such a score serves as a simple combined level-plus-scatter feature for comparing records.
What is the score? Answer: 3.0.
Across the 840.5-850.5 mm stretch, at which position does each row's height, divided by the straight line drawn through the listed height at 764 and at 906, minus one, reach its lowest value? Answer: 849 mm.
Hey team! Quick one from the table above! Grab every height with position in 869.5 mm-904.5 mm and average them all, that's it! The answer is 2.1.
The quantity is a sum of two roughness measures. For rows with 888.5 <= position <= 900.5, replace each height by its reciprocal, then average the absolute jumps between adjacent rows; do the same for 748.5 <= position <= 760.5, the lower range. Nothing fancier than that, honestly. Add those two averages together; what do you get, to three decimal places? 0.042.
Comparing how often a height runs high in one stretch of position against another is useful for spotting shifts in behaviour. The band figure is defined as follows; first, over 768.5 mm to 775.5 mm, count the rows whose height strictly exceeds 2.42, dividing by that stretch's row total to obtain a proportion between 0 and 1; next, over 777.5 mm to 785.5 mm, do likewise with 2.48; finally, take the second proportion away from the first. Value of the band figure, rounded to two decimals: -0.29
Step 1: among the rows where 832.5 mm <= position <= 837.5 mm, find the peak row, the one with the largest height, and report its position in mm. 836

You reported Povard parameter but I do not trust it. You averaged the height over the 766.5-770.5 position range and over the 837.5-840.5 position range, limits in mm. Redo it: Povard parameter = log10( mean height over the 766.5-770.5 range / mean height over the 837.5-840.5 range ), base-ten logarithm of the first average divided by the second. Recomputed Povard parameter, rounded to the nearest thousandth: -0.052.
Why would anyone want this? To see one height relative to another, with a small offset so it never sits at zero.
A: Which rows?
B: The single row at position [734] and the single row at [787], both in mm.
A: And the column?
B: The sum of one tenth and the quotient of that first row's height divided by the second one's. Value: 0.96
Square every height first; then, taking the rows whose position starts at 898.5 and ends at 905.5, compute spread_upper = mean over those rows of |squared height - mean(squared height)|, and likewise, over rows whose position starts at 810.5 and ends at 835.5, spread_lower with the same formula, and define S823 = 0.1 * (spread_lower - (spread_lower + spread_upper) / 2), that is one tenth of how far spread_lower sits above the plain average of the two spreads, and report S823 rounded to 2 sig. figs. 0.044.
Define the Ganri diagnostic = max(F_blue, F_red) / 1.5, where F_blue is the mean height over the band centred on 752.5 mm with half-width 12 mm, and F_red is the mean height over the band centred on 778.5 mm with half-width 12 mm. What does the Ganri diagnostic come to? 1.72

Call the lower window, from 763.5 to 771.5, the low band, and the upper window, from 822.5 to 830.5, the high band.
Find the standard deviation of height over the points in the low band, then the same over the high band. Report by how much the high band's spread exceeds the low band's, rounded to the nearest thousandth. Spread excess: 0.002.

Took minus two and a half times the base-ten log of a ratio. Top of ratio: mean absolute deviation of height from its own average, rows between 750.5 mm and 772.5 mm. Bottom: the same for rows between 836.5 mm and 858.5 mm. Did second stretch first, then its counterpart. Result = -1.1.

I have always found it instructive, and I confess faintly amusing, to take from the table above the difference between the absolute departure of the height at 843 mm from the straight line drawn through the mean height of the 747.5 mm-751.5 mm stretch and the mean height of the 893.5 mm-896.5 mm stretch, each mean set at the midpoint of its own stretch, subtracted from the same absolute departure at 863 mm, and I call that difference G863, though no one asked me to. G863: -0.15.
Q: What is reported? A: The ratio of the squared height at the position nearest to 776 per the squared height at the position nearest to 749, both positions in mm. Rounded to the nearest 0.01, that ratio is 1.02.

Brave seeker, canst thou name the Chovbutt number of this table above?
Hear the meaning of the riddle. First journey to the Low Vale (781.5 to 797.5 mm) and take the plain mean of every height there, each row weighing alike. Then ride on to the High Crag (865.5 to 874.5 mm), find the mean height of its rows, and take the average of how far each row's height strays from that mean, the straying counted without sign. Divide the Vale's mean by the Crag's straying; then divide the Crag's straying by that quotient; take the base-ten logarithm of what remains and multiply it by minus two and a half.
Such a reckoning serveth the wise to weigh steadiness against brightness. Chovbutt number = 6.94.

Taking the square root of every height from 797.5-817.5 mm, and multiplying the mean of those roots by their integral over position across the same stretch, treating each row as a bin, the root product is 57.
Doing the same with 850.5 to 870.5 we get 50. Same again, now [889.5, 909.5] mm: 39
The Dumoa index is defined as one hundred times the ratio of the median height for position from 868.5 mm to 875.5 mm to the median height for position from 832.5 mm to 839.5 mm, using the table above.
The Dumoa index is 109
